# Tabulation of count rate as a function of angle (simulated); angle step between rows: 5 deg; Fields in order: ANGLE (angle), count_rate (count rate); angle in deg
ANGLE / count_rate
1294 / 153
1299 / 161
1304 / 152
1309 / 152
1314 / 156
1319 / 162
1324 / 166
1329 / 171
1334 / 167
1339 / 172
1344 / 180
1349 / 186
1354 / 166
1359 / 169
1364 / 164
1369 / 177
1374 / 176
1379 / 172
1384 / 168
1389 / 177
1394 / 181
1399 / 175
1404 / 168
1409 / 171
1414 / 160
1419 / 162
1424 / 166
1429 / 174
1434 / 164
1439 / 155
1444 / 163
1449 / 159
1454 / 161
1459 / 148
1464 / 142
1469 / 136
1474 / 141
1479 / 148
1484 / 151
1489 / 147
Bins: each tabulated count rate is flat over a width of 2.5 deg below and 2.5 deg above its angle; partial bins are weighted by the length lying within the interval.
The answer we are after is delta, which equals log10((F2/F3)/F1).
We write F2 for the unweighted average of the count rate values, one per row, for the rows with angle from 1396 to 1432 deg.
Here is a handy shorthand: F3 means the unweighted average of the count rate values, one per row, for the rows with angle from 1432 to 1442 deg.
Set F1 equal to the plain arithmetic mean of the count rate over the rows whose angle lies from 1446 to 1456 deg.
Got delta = -2.18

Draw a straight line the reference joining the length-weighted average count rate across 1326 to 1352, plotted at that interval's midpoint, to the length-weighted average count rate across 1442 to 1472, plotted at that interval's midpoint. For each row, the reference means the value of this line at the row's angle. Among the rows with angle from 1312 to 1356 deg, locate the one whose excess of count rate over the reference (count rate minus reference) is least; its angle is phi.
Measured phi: 1314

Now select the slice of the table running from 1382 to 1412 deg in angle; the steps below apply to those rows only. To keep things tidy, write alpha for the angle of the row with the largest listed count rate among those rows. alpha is 1394 deg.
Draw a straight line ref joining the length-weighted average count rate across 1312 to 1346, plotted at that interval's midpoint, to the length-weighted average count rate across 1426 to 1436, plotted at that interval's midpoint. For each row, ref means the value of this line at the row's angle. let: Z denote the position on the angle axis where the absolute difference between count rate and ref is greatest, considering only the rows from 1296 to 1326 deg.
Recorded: 1309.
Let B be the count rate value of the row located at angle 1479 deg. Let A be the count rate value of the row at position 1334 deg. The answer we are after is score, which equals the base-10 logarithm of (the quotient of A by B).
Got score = 0.05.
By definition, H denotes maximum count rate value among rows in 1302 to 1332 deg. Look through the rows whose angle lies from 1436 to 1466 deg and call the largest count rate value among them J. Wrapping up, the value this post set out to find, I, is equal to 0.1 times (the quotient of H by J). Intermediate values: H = 171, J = 163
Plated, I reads 0.105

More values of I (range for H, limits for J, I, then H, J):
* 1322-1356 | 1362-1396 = 0.103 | 186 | 181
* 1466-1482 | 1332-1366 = 0.080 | 148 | 186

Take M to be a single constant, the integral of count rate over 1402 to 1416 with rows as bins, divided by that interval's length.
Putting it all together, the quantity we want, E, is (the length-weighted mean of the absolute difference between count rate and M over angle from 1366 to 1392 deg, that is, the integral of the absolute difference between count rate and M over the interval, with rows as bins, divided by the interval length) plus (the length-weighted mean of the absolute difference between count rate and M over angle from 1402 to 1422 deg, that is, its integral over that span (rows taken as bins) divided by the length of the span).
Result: 12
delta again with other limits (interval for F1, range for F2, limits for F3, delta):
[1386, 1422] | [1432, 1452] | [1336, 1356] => -2.27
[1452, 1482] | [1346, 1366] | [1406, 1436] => -2.15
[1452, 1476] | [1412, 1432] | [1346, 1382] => -2.18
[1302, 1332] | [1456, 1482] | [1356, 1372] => -2.28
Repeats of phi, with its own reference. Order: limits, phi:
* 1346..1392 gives 1354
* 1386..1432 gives 1414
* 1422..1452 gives 1439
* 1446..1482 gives 1469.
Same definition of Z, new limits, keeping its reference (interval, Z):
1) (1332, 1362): 1349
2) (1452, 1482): 1469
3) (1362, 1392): 1369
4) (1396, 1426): 1414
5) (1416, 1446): 1439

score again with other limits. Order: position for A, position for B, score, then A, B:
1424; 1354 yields 0.00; 166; 166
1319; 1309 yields 0.03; 162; 152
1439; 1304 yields 0.01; 155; 152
